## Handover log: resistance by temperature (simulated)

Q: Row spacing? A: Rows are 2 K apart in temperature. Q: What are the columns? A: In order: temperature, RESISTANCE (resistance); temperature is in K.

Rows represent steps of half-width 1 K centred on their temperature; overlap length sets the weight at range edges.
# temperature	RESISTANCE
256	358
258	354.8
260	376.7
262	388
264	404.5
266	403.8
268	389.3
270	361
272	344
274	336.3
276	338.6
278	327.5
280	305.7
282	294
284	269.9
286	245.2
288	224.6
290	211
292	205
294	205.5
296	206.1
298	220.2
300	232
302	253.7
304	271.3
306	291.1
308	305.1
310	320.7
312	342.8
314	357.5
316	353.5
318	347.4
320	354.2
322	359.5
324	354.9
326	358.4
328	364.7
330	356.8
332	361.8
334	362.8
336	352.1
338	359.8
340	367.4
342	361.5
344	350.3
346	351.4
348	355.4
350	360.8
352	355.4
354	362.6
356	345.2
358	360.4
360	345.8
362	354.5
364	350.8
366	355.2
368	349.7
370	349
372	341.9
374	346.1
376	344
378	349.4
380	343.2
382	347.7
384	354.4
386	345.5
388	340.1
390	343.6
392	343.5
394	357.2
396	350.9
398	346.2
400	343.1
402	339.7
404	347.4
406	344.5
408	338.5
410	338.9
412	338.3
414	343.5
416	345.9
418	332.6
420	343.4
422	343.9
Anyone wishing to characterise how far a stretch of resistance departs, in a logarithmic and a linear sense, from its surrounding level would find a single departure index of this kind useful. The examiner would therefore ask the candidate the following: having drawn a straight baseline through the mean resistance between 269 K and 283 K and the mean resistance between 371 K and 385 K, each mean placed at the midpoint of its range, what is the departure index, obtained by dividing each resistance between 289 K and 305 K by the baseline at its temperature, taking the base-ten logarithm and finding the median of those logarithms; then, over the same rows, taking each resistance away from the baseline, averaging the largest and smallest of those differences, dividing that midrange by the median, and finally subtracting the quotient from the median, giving 505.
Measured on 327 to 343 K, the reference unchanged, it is 731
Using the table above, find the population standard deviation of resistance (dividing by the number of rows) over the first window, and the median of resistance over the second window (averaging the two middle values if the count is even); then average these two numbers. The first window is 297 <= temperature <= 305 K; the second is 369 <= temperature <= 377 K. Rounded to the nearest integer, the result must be 182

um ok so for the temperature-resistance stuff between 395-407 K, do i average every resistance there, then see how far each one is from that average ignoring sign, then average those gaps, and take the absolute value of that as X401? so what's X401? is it 2.9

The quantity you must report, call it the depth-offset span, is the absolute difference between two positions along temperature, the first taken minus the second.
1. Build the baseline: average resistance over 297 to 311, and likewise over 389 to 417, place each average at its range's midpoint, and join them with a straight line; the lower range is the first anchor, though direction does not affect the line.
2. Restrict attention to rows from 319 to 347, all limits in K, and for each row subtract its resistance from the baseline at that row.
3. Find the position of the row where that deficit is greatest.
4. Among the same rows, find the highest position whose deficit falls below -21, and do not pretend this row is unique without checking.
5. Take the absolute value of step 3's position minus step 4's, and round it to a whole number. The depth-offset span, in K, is 0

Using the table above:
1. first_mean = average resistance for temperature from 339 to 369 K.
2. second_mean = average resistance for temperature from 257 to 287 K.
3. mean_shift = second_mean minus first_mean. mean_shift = -12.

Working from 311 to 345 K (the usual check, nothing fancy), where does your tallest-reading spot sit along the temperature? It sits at 340 K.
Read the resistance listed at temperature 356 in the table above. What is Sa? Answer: 345.2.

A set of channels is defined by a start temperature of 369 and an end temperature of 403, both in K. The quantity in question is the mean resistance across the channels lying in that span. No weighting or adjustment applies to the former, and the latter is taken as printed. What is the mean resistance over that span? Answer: 346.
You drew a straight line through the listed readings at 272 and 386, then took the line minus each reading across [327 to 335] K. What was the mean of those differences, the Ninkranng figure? -17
